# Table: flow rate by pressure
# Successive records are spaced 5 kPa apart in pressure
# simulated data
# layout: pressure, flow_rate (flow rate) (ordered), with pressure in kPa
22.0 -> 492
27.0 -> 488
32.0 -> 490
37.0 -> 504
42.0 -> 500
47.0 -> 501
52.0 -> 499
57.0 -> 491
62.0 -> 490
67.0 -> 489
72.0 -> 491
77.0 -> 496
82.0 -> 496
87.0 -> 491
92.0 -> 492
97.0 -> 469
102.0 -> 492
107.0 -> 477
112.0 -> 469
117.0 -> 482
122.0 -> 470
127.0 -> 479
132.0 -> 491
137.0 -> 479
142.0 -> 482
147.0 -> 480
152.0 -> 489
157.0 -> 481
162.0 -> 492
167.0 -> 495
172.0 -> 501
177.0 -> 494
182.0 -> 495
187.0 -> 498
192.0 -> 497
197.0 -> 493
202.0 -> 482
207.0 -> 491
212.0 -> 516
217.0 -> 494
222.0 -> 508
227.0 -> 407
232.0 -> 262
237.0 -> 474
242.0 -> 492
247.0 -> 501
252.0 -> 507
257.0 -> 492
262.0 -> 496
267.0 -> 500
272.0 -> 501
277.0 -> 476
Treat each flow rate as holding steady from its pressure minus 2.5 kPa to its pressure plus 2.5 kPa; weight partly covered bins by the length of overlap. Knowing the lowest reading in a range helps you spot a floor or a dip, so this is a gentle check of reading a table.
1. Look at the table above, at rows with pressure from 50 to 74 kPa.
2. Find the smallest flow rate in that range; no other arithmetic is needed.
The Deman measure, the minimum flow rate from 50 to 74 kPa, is 489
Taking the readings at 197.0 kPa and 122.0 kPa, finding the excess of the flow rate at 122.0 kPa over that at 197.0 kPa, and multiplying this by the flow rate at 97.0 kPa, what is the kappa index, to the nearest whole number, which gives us -10787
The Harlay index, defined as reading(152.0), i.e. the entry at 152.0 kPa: 489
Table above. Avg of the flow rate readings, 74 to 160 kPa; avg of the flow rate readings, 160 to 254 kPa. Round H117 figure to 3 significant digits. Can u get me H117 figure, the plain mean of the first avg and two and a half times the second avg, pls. 840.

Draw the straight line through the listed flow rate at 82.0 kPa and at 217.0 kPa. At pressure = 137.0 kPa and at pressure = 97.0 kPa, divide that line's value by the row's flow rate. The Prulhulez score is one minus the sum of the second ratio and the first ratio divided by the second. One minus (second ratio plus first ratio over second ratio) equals -1.04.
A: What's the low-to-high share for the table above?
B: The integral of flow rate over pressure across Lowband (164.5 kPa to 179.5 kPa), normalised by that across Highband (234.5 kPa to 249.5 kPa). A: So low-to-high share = 1.02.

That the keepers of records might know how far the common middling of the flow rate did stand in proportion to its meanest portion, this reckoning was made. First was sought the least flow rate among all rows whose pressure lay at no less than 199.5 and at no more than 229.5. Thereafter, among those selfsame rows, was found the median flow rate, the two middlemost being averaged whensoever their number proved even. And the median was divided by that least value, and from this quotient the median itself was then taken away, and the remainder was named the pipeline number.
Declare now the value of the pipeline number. -491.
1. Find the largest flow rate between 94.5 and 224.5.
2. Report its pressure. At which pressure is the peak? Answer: 212.0 kPa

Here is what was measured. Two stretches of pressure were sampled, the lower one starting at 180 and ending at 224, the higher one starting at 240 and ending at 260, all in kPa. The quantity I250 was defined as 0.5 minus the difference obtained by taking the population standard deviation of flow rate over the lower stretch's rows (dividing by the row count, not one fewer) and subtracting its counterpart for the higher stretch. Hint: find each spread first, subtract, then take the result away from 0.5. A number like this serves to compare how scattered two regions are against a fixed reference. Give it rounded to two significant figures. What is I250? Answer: -2.4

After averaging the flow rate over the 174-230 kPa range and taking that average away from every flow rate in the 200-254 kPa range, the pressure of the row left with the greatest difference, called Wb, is 212.0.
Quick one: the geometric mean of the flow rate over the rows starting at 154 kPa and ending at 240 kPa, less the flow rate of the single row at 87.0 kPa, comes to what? -21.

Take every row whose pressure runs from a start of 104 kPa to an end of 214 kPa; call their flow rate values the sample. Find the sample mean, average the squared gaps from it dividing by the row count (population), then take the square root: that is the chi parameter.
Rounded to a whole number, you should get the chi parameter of 11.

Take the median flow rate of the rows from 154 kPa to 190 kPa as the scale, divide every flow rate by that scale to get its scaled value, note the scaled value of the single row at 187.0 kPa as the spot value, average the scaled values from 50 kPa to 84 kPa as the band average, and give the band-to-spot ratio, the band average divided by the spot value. 0.99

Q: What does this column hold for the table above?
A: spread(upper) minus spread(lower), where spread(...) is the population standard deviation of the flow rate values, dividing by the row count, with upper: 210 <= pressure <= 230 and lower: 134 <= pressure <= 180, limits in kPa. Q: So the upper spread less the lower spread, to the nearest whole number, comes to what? 36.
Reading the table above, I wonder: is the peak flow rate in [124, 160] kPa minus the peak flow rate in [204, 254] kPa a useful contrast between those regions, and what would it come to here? -25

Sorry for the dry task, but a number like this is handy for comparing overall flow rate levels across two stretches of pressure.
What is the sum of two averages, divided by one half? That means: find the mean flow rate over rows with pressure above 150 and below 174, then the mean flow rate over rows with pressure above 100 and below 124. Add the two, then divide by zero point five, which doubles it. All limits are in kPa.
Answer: 1939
